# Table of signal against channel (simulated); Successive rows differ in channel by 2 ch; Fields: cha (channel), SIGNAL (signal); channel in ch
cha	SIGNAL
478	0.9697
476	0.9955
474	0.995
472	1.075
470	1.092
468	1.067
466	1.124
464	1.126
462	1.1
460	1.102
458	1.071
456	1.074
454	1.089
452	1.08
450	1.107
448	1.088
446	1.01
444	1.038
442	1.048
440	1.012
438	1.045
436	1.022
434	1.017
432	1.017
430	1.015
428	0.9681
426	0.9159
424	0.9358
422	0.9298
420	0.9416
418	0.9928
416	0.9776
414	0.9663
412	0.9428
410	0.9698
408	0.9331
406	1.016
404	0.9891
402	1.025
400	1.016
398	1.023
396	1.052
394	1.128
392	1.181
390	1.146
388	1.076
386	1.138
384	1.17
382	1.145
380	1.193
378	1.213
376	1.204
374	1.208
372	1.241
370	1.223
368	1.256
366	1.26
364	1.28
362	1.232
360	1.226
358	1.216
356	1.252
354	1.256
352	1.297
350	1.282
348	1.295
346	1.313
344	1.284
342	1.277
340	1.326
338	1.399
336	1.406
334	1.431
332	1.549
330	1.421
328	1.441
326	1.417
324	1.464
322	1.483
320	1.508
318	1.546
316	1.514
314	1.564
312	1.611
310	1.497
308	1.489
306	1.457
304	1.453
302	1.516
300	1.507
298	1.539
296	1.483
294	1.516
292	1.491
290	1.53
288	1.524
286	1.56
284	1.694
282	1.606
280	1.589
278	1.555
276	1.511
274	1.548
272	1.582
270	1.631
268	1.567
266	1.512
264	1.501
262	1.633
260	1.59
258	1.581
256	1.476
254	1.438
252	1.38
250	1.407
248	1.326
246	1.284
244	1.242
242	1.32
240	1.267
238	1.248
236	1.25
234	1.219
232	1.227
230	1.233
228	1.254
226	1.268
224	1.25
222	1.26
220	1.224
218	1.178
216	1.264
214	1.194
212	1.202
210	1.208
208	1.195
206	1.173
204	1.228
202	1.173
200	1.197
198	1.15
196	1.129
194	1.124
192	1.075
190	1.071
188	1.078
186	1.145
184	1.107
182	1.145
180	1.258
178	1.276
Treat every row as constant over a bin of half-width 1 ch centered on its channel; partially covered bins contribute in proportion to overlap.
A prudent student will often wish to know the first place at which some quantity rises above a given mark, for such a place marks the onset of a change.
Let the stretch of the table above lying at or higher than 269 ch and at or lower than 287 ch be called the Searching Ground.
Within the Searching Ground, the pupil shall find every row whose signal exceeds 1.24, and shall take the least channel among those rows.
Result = 270 ch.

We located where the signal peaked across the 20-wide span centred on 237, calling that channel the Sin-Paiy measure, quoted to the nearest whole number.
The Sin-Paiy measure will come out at 242 ch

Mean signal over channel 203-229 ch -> 1.22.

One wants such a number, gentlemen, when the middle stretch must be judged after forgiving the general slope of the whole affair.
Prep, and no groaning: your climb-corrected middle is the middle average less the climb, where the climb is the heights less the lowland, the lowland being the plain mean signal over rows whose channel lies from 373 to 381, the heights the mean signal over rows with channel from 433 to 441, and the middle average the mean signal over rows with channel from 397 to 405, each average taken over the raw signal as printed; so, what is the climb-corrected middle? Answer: 1.19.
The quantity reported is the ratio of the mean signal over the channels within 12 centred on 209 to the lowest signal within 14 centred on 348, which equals 0.96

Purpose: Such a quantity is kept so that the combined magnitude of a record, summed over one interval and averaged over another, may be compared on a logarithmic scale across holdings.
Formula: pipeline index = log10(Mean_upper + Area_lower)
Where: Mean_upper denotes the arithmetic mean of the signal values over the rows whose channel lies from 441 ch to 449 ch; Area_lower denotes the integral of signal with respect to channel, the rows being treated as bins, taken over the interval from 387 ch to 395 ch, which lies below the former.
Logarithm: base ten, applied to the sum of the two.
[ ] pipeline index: 1.00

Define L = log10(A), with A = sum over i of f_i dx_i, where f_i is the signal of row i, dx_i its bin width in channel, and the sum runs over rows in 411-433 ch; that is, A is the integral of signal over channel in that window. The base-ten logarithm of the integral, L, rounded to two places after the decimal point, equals 1.33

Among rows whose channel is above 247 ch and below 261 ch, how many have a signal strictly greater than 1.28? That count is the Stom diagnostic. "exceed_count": 7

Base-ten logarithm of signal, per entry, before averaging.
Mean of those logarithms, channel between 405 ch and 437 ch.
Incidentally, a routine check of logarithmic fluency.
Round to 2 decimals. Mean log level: -0.01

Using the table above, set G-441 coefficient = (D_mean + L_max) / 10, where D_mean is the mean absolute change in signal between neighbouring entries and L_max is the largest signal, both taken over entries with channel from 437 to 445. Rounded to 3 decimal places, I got 0.107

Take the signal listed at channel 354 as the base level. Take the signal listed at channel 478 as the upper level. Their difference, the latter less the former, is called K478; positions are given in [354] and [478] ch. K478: -0.29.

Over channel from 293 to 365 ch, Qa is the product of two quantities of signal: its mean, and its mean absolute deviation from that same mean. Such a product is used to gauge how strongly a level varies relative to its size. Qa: 0.14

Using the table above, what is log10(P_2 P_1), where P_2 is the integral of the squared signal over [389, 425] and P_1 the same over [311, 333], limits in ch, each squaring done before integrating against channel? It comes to 3.26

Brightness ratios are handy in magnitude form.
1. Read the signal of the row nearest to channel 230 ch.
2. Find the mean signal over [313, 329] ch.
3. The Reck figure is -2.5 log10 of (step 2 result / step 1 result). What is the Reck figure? -0.2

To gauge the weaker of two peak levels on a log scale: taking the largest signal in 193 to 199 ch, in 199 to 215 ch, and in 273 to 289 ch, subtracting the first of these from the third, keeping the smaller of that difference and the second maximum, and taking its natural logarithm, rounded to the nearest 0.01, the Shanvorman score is -0.61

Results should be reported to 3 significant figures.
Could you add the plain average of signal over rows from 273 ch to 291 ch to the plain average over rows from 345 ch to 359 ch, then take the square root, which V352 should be 1.69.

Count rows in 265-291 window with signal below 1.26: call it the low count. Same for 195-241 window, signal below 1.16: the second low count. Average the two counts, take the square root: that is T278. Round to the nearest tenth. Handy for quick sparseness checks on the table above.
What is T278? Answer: 1.0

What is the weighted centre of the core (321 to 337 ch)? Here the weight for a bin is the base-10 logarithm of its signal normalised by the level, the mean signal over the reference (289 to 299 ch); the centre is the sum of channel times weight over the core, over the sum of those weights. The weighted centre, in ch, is 329.7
